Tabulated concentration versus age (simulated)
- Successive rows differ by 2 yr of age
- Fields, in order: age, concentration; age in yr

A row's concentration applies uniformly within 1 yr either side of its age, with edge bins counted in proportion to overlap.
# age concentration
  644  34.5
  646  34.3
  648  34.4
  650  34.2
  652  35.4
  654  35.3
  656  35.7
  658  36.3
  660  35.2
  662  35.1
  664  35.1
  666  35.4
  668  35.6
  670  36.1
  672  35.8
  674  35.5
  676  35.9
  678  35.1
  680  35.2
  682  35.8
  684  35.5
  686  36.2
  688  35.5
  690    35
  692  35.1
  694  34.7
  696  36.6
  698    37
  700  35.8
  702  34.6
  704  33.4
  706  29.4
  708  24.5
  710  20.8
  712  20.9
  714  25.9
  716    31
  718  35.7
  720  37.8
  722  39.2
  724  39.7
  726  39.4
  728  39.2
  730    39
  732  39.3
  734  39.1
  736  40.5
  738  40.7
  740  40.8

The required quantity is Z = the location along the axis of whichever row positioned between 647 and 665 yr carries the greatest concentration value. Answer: 658 yr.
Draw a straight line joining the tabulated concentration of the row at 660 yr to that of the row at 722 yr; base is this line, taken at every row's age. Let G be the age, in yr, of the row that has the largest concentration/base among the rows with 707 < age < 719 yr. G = 718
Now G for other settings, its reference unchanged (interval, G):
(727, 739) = 738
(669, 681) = 670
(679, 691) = 686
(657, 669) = 658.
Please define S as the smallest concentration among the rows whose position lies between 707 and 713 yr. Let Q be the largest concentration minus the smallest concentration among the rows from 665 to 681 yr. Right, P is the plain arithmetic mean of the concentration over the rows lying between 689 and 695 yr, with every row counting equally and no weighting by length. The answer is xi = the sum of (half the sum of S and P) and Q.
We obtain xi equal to 29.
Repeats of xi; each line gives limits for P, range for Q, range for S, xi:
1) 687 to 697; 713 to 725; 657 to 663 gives 49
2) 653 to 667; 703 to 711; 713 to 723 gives 43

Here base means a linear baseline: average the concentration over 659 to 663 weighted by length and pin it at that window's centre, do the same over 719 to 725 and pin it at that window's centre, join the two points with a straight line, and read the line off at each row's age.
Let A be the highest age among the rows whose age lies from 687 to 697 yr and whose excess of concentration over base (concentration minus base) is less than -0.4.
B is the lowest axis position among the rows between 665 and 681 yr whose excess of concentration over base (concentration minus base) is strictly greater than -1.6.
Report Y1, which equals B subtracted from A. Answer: 30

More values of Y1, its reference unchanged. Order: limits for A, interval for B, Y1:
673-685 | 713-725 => -36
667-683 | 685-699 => -4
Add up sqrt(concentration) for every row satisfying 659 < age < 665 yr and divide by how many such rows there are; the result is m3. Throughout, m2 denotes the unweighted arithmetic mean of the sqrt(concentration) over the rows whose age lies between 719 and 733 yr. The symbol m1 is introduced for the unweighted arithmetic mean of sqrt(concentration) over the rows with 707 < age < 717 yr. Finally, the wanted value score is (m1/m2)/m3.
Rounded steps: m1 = 4.95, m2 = 6.25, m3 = 5.93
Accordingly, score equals 0.13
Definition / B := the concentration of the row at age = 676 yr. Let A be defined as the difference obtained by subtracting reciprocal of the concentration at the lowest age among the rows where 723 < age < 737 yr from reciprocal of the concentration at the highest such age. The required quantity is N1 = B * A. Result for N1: -0.02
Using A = -0.0005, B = 35.9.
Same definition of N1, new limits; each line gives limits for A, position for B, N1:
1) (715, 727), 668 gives -0.24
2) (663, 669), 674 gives -0.01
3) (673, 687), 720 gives -0.02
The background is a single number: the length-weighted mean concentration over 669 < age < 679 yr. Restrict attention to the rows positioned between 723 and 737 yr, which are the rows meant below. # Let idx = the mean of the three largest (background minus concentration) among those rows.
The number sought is -3.4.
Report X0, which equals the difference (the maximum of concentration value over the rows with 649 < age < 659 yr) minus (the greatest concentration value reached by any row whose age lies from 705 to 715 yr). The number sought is 7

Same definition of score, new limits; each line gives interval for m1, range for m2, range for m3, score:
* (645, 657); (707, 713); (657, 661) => 0.21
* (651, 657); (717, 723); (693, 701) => 0.16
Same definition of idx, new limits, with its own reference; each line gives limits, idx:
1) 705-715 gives 13.6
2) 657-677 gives 0.5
